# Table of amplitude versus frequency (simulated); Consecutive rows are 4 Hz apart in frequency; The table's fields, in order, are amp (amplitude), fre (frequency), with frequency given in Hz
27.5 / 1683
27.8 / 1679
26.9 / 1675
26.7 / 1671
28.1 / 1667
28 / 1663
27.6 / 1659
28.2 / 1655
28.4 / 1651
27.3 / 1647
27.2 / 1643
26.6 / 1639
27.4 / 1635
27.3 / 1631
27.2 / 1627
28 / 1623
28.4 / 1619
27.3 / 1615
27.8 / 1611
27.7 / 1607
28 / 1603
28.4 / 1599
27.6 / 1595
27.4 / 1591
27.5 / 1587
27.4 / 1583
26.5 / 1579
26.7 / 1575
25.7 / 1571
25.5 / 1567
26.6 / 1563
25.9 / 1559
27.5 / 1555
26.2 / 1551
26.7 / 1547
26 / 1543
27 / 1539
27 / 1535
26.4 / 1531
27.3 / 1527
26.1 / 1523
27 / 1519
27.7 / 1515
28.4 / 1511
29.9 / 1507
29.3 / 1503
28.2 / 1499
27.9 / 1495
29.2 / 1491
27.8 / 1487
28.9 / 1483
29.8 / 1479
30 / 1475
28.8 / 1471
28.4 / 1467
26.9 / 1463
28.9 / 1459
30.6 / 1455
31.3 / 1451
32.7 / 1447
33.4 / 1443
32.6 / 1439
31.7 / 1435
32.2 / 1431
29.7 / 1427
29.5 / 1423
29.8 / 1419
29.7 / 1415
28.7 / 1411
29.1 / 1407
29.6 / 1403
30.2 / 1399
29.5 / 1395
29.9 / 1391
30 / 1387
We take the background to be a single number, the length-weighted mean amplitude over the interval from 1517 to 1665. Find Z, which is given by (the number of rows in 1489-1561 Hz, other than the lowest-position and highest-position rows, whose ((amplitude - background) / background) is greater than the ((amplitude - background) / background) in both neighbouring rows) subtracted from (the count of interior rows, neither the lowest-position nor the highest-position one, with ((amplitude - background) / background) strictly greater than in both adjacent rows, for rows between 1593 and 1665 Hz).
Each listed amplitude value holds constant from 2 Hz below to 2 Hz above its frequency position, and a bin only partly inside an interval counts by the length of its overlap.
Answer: 1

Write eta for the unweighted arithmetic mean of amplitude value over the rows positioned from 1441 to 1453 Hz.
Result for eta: 32.5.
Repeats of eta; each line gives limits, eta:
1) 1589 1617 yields 27.7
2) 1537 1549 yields 26.6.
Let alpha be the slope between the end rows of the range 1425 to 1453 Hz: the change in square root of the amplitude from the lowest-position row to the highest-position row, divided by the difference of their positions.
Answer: 0.006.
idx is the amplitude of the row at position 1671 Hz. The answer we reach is 26.7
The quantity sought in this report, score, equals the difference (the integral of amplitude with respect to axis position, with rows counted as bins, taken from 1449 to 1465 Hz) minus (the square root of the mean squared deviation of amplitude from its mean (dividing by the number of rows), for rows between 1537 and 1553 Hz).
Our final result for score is 470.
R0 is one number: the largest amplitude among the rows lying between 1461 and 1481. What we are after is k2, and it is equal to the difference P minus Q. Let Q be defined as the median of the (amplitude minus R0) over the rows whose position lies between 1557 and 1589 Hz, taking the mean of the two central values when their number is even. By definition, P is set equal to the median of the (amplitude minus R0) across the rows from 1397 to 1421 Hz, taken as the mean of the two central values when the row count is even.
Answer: 3.1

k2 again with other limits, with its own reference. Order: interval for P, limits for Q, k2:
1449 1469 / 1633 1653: 1.6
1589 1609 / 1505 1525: 0.0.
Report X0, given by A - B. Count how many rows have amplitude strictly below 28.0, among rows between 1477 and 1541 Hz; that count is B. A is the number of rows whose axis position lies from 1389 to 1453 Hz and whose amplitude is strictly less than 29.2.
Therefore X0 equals -7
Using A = 2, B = 9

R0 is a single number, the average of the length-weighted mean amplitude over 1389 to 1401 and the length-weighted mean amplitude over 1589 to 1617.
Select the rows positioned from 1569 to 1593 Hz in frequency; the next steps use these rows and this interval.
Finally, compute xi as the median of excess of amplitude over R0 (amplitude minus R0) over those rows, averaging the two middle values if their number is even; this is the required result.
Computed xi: -1.8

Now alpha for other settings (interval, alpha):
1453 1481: -0.003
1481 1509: 0.004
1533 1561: -0.004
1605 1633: -0.002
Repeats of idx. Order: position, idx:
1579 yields 26.5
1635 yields 27.4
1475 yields 30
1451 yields 31.3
